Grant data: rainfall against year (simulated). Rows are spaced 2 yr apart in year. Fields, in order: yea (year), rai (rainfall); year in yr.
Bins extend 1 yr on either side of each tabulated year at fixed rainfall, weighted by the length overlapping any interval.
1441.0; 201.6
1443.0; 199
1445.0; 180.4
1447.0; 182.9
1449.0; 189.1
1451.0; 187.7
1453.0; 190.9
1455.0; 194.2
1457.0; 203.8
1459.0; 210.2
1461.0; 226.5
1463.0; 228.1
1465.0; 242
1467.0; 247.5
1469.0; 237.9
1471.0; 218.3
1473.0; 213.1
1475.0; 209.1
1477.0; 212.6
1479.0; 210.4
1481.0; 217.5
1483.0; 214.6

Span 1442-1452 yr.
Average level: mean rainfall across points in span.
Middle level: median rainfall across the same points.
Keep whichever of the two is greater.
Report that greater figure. 188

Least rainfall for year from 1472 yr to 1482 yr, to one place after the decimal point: 209.1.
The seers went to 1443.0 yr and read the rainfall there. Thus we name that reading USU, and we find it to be 199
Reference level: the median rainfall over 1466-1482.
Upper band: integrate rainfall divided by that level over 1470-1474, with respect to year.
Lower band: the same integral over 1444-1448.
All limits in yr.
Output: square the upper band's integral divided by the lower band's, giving 1.4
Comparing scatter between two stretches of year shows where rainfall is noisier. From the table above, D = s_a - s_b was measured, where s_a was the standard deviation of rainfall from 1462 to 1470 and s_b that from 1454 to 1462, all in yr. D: -5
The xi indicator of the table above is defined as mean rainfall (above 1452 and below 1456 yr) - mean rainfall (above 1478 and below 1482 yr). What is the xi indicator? -21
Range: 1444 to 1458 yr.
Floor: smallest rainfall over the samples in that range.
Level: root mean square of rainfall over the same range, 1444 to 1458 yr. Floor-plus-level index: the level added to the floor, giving 370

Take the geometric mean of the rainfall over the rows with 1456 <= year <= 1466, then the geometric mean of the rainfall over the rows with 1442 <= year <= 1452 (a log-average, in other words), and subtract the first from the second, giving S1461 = -34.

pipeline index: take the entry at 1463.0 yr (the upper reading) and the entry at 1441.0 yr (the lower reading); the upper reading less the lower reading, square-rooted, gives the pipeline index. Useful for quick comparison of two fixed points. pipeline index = 5.1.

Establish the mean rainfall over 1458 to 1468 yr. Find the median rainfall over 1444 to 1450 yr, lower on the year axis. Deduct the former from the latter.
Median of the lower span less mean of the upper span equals -48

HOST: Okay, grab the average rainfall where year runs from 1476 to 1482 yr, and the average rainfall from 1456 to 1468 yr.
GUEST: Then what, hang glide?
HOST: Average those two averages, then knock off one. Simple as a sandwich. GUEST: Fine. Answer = 219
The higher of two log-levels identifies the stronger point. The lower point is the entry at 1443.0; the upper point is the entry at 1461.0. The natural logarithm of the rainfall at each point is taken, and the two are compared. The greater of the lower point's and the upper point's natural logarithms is 5.42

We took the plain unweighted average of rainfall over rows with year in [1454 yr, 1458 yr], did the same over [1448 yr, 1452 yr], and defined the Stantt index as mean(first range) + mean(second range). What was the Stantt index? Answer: 387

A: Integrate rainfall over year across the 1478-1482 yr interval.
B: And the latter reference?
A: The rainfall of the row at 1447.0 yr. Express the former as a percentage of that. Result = 468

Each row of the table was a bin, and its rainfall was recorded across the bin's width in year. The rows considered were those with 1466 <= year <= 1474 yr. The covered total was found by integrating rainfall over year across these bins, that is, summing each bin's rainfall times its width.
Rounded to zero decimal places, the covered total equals 1834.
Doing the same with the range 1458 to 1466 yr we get 1814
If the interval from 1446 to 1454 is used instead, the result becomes 1501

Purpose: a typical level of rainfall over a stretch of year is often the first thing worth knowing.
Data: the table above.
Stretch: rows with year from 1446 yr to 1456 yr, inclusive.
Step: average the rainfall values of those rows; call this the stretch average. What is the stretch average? 189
